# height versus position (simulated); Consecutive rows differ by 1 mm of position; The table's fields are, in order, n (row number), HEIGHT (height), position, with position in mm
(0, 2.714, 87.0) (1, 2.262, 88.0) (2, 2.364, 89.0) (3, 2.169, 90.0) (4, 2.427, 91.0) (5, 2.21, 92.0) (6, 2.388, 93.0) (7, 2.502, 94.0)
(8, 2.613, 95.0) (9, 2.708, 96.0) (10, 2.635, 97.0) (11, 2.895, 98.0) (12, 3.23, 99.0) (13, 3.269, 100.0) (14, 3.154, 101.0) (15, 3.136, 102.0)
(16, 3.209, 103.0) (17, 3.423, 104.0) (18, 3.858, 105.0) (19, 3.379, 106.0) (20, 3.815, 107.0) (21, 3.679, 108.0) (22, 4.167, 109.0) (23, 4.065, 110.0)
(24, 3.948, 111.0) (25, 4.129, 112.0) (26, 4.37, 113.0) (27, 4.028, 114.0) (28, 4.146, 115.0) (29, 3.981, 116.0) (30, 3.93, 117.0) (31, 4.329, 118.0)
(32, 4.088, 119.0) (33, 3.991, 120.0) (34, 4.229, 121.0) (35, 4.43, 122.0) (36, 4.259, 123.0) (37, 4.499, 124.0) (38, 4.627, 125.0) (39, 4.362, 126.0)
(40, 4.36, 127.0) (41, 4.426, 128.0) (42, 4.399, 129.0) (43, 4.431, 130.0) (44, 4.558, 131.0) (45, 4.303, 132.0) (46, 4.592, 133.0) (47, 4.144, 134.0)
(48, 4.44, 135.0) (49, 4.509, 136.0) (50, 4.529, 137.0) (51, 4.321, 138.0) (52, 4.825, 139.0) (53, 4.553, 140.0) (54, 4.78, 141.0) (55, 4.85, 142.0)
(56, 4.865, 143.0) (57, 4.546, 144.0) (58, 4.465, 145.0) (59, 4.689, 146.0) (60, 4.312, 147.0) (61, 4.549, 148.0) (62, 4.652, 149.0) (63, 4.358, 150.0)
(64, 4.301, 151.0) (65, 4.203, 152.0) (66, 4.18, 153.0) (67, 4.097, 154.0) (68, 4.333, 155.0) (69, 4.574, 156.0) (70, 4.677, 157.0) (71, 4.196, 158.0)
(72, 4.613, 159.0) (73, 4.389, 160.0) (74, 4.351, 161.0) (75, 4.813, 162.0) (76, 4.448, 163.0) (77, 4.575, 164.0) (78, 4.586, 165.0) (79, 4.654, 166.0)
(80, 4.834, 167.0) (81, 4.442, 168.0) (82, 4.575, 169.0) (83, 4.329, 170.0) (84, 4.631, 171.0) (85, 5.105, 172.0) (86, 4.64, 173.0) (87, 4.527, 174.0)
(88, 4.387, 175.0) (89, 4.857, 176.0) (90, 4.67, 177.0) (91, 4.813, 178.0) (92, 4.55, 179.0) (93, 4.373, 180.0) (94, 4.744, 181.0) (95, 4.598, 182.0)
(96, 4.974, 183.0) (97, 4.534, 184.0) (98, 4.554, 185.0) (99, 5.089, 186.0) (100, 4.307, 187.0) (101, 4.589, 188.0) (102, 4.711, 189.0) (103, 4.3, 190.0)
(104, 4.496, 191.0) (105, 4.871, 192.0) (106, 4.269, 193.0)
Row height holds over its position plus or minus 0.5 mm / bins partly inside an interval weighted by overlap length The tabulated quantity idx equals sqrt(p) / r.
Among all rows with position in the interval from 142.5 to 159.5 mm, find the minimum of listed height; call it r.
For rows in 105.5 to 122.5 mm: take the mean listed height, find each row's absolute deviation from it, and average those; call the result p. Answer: 0.105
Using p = 0.19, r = 4.097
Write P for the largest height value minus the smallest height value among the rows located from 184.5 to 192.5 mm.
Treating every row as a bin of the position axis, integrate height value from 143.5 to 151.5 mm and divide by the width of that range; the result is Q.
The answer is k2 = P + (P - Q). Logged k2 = -2.91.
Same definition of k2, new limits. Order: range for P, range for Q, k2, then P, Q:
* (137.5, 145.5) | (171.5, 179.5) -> -3.61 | 0.54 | 4.7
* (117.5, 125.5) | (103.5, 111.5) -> -2.52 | 0.64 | 3.8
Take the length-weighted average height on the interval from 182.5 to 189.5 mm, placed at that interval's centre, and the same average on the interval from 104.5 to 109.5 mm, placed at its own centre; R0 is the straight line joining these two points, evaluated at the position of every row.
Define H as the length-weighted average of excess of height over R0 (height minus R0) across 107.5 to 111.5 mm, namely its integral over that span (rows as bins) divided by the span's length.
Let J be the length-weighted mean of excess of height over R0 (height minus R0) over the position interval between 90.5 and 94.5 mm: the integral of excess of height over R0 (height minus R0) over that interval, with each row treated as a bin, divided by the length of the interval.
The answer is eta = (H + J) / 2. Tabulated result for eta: -0.54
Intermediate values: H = 0.2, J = -1.2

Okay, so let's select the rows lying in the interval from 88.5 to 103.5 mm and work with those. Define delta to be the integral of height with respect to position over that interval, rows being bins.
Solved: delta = 40.9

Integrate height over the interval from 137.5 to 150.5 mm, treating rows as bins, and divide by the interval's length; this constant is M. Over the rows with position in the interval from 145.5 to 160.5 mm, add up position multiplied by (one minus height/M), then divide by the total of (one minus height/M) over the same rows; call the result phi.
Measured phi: 153.5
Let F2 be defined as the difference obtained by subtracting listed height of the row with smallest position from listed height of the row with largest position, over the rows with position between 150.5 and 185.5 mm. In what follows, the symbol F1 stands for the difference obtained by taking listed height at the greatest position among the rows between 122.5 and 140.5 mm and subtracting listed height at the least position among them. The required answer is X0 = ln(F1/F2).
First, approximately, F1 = 0.3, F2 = 0.25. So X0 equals 0.2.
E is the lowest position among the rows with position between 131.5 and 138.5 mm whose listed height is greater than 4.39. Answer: 133.0 mm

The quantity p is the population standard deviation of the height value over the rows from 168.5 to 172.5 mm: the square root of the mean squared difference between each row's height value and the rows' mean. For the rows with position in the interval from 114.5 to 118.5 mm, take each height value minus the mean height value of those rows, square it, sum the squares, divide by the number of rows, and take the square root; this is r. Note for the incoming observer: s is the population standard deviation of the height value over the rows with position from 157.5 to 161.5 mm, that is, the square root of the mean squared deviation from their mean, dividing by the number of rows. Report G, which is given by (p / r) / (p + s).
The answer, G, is 4.2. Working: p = 0.28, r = 0.156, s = 0.15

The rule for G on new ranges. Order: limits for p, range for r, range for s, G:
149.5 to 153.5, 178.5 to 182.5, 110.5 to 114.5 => 2.4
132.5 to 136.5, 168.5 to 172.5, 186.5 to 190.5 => 1.7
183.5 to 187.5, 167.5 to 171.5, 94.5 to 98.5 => 6.1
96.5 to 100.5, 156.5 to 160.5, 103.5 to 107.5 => 2.8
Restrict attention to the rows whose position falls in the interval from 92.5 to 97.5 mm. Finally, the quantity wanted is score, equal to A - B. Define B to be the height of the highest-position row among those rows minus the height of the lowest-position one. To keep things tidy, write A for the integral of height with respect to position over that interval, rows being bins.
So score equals 12.6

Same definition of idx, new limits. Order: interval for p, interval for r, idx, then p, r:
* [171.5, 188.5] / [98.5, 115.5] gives 0.138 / 0.19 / 3.136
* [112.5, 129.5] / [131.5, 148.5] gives 0.099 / 0.17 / 4.144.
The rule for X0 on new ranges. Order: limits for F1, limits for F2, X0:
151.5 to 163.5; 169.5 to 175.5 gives 1.4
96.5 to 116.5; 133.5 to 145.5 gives 1.4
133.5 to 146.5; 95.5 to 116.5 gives -0.8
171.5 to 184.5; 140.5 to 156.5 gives 1.0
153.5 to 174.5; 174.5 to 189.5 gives 0.3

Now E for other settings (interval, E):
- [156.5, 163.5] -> 157.0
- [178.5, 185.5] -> 179.0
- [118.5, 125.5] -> 122.0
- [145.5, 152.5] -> 146.0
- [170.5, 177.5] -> 171.0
